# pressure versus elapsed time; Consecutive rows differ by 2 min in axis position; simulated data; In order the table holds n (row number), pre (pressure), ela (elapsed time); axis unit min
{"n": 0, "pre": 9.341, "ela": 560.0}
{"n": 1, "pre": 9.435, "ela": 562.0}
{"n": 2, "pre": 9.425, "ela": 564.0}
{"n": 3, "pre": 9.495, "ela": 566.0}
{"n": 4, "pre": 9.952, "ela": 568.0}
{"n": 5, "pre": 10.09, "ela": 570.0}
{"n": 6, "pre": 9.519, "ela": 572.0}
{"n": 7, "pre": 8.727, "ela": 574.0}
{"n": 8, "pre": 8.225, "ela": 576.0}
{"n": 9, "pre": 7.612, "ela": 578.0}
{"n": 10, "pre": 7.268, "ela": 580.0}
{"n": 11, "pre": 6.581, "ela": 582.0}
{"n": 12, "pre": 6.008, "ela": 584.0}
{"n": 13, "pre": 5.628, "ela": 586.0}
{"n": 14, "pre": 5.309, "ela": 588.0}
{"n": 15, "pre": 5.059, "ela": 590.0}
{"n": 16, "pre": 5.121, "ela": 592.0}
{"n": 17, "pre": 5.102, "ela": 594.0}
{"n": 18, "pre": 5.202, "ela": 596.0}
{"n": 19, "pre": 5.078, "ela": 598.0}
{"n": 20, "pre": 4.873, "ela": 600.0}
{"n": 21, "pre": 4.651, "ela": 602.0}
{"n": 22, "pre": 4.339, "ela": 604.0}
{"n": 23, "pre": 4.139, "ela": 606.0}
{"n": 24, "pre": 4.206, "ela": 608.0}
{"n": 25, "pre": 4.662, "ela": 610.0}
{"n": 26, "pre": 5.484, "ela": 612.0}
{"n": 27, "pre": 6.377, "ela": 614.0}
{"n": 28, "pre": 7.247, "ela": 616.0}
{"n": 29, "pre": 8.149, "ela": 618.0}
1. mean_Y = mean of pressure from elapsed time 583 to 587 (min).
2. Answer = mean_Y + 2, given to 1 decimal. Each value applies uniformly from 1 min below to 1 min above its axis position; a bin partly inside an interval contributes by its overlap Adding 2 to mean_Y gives 7.8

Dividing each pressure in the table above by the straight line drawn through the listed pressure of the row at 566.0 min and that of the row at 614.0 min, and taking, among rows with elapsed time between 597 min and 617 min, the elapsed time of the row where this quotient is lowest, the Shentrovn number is 606.0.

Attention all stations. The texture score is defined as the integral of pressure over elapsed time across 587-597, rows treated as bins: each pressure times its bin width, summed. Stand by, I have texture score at 51.6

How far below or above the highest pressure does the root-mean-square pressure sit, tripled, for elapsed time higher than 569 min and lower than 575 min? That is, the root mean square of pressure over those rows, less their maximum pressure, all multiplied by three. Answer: -1.9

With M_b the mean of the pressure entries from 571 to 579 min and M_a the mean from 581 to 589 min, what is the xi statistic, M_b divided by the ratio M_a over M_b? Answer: 12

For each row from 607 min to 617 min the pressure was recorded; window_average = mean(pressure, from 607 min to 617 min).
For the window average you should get 5.6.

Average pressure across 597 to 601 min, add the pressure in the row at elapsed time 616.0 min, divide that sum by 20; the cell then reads 0.61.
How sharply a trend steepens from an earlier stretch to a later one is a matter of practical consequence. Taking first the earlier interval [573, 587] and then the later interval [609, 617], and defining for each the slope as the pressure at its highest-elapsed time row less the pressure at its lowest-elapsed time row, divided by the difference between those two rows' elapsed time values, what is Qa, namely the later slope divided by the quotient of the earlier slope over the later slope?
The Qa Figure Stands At -0.72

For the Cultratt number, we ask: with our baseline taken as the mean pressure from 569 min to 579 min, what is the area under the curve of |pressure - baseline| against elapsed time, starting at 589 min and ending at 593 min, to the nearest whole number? 15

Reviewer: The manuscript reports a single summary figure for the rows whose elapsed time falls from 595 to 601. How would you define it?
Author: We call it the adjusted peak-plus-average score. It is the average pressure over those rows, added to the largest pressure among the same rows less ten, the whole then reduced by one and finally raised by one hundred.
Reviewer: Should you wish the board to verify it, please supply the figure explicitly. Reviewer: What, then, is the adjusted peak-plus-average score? 99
